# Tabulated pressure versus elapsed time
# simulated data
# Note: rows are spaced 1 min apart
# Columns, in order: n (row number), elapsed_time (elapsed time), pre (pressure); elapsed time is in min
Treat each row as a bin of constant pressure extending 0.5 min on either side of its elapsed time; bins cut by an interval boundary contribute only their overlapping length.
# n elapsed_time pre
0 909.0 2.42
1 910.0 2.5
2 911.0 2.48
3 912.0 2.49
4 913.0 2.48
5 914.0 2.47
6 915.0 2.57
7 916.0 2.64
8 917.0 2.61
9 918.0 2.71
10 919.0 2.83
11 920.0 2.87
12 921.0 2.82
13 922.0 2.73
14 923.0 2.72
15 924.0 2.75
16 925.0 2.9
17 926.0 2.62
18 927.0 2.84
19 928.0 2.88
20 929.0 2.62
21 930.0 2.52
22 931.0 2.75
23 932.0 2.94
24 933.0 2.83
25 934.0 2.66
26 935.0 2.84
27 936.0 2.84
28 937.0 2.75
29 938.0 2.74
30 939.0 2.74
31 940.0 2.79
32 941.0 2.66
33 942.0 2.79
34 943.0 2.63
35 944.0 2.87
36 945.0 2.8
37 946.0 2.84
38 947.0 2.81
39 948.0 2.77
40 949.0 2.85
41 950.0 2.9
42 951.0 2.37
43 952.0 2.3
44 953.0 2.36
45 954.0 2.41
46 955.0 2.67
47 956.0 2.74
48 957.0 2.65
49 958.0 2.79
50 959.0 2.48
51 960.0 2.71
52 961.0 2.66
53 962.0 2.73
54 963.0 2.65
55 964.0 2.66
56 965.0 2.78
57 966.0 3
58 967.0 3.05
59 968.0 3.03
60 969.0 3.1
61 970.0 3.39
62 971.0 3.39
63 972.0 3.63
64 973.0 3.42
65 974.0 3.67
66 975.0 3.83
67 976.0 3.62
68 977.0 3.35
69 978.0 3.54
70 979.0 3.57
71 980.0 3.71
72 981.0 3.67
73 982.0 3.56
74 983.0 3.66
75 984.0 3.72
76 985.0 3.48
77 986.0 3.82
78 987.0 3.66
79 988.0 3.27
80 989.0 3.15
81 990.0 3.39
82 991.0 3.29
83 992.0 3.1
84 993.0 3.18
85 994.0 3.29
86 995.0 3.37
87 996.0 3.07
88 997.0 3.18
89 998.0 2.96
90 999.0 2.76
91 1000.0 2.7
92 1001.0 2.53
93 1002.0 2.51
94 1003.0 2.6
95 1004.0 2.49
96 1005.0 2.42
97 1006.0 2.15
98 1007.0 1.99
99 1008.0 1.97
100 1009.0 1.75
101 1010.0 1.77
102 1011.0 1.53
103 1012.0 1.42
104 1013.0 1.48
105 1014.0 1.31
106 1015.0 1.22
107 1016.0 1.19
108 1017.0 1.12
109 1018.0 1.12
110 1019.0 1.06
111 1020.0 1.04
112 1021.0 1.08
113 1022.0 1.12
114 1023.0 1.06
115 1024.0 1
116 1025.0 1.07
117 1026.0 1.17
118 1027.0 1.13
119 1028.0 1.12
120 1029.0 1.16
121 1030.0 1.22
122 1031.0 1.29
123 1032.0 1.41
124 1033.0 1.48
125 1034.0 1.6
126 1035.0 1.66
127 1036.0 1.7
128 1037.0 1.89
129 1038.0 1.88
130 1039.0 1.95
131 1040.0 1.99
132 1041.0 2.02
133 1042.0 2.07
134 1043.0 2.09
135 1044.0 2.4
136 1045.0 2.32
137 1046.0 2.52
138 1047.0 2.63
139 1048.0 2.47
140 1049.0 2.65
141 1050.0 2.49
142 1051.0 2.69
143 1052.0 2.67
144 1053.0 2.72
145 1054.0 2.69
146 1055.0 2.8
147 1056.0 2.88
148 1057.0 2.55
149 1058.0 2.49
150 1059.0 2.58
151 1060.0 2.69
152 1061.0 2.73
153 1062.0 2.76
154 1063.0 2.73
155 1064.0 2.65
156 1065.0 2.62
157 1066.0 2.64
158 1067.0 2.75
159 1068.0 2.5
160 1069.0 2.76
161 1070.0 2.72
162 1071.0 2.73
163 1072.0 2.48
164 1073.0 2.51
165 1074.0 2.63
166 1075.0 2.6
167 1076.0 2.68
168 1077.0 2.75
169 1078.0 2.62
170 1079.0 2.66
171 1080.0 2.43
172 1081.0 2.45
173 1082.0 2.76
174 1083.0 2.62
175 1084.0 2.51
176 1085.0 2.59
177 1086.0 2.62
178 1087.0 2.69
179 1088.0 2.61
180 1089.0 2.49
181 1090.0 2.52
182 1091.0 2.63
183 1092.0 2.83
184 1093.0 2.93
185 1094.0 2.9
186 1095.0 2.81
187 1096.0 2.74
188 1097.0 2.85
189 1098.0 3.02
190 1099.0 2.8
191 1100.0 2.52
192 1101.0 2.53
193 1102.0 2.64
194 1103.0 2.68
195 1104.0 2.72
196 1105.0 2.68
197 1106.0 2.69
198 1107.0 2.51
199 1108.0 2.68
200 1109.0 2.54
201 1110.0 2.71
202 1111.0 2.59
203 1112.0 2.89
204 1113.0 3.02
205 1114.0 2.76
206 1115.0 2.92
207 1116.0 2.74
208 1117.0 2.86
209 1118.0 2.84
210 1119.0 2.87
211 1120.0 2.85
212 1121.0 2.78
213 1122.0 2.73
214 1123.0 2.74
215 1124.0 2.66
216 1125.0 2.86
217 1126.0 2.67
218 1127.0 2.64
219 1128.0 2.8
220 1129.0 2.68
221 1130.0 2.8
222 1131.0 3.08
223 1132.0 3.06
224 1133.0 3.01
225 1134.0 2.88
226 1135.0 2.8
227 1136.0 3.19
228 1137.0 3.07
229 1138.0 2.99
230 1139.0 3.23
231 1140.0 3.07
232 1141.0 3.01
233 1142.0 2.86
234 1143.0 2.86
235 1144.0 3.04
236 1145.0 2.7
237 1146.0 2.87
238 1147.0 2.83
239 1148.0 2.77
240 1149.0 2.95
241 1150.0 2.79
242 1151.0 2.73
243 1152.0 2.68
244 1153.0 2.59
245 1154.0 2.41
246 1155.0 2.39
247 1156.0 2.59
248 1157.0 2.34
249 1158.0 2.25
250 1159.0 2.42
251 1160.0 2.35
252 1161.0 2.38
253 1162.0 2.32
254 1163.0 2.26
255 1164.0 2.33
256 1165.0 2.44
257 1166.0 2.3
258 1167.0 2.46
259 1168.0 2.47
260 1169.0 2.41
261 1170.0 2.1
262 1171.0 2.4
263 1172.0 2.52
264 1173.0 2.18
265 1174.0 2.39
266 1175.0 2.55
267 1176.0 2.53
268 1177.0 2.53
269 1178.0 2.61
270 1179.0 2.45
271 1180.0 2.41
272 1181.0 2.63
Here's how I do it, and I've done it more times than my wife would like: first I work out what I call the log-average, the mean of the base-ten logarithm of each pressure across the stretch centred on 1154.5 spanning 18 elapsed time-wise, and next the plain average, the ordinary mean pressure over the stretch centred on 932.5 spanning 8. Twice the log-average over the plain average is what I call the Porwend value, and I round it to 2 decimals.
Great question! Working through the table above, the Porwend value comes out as 0.29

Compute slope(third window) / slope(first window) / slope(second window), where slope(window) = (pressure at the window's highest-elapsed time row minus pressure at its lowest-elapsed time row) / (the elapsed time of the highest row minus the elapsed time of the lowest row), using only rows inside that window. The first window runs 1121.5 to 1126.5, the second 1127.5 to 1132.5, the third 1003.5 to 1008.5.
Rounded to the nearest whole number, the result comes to 133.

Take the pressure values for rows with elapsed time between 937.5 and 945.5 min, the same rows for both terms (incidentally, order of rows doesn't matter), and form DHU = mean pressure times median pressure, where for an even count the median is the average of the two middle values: 7.6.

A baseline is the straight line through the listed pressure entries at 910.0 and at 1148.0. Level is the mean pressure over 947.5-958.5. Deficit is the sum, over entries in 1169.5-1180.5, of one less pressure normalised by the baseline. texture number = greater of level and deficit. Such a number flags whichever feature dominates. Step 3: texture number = 2.6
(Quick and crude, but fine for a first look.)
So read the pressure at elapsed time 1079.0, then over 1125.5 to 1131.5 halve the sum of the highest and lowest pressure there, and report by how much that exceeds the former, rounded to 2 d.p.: 0.20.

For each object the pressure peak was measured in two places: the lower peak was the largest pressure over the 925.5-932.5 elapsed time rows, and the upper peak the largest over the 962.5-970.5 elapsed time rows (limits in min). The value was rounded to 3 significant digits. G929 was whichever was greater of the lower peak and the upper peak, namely 3.39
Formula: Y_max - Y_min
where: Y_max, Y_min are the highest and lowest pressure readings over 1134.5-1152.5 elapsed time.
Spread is 0.55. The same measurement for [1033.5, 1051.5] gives 1.09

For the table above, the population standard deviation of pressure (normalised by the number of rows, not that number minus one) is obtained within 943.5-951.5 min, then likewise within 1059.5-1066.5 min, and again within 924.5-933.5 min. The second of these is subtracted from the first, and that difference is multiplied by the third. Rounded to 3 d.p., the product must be 0.015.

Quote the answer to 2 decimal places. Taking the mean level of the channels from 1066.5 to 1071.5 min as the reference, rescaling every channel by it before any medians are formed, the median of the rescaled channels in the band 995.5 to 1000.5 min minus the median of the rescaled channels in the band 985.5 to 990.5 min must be -0.16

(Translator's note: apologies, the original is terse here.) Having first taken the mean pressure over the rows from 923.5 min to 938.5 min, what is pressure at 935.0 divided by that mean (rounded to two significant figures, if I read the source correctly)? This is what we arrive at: 1.0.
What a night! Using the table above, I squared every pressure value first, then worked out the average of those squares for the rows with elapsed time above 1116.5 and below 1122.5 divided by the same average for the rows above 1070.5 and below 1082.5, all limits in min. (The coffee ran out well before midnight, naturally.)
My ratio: 1.2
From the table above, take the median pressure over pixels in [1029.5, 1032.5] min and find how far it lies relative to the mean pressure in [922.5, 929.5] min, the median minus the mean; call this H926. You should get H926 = -1.5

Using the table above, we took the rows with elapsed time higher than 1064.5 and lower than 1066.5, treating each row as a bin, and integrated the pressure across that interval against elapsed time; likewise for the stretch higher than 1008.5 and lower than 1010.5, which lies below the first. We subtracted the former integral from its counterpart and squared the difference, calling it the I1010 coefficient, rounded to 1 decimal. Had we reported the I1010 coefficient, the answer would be 3.0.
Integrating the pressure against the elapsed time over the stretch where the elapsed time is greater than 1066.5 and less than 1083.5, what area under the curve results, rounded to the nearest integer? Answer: 45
